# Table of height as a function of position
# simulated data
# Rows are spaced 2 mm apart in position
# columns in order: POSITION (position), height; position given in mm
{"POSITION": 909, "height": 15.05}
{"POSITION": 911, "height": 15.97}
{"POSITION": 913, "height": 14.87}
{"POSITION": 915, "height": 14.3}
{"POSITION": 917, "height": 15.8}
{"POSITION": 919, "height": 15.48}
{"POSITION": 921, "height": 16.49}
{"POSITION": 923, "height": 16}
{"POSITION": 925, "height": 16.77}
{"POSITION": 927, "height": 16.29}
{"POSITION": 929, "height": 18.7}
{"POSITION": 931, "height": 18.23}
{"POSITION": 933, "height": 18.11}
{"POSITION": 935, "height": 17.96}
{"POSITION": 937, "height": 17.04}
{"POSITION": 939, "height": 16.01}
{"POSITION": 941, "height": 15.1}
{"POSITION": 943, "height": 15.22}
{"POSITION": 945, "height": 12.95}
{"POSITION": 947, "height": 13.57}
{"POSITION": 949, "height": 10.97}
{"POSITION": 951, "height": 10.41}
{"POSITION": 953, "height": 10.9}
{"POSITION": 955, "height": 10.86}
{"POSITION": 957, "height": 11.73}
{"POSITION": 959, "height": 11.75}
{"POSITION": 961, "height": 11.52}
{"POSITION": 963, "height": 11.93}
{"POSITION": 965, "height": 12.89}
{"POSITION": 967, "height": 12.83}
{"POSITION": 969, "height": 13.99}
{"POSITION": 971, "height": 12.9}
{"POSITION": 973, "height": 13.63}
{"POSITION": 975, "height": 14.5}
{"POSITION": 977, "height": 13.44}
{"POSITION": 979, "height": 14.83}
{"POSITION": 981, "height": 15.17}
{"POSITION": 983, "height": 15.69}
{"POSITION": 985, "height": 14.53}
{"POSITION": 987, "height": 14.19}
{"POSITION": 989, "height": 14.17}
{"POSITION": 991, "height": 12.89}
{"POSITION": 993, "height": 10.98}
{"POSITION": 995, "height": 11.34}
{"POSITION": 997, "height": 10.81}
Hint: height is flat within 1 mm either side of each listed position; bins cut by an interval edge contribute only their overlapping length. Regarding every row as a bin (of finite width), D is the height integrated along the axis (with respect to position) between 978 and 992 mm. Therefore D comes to 203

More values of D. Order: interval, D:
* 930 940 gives 175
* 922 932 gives 172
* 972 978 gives 83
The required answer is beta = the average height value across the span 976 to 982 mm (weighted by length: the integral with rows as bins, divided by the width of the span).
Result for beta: 14.5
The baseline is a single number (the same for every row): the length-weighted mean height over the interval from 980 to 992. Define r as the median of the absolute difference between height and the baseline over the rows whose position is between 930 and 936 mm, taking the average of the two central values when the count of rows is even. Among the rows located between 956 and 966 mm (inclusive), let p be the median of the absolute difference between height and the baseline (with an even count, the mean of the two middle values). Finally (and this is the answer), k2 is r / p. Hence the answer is 1.4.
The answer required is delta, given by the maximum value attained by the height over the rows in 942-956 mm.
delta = 15.22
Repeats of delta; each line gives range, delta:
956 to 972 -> 13.99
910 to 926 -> 16.77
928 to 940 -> 18.7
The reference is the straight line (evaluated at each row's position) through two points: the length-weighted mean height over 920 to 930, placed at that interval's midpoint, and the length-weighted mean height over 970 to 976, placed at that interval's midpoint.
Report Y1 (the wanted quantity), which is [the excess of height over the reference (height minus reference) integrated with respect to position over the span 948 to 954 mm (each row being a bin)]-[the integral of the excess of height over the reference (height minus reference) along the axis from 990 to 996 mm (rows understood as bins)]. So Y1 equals -23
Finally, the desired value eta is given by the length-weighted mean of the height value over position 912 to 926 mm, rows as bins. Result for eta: 16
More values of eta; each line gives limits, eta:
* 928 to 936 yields 18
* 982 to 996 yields 13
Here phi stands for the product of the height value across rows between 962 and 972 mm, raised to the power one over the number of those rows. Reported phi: 12.9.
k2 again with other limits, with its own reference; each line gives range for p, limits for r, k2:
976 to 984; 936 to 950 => 1.7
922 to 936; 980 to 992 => 0.1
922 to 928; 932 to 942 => 1.4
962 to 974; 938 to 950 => 0.8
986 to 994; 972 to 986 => 0.8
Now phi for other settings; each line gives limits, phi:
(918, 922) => 16.0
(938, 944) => 15.4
